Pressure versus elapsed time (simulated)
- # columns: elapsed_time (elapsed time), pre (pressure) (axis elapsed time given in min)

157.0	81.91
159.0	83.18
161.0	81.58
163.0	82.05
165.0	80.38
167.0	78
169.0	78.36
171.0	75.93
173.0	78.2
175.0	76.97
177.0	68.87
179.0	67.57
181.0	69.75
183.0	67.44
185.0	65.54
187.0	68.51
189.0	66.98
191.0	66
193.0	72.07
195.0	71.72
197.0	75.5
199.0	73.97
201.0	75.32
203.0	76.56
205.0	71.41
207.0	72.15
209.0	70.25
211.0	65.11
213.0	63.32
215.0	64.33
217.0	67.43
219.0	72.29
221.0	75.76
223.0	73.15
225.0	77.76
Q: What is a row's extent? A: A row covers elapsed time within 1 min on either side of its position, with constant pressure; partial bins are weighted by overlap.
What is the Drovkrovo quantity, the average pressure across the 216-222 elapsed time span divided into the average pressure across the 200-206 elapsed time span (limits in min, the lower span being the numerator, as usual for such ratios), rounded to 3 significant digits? 1.04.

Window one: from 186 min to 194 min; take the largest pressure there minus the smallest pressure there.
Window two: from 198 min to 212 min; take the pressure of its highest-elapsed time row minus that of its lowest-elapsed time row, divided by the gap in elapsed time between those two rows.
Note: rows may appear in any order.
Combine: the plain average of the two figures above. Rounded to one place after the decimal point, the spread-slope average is 2.7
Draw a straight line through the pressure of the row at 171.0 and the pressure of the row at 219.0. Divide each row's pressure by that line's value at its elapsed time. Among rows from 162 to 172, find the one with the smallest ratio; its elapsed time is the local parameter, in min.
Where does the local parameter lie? 171.0 min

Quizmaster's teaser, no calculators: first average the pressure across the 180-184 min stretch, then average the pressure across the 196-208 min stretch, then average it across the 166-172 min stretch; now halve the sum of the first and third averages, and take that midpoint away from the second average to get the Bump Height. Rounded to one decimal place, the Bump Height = 1.1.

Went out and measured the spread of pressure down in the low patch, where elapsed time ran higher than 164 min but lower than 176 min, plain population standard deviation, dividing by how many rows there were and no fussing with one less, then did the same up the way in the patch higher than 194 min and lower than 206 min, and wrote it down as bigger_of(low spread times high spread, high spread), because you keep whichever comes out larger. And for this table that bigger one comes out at 3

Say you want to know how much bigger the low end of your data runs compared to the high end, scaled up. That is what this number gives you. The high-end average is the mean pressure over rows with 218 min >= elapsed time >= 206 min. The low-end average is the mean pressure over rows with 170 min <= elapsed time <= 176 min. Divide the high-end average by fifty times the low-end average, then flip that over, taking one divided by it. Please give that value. 57.4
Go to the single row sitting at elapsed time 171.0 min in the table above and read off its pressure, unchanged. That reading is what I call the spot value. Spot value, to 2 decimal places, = 75.93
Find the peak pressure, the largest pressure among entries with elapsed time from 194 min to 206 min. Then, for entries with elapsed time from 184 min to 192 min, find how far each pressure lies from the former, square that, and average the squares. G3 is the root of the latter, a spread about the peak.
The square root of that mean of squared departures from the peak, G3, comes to 10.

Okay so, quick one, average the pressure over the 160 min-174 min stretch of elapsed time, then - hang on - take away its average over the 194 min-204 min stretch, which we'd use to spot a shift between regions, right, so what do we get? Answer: 5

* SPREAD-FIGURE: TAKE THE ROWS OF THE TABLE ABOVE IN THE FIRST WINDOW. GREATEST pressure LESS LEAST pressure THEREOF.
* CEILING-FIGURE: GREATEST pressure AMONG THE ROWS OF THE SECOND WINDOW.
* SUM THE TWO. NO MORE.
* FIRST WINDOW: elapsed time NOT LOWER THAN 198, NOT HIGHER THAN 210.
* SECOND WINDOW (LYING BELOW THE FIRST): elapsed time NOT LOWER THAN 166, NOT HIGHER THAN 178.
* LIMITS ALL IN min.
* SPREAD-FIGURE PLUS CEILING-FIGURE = 84.7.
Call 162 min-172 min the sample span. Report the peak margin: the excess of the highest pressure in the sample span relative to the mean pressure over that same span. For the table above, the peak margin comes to 3.1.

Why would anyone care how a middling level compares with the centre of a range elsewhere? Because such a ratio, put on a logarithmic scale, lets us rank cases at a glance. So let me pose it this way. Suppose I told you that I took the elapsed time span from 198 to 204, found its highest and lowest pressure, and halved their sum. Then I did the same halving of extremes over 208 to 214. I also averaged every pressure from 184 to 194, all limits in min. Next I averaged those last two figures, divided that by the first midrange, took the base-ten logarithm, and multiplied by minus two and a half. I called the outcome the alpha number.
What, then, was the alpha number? 0.12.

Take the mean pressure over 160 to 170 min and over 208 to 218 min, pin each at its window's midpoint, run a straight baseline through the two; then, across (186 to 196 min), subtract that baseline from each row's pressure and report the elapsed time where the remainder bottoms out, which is 191.0 min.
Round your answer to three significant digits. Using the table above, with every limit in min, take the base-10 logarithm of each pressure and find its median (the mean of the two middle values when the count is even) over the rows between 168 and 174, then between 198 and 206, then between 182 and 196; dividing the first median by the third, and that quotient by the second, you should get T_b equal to 0.553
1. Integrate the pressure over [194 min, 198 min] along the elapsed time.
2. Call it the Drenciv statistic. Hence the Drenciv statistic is 294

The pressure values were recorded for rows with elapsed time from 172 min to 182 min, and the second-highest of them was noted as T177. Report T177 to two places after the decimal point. 76.97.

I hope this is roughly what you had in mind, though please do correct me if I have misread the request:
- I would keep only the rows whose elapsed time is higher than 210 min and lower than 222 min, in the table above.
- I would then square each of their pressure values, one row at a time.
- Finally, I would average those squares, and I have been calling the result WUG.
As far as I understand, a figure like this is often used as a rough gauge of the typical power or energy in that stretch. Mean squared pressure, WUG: 4650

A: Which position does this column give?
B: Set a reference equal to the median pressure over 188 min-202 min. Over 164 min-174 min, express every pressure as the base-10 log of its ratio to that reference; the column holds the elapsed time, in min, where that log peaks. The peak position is 165.0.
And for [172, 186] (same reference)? 173.0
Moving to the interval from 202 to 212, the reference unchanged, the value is 203.0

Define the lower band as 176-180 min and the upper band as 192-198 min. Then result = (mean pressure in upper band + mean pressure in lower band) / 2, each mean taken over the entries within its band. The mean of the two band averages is 70.7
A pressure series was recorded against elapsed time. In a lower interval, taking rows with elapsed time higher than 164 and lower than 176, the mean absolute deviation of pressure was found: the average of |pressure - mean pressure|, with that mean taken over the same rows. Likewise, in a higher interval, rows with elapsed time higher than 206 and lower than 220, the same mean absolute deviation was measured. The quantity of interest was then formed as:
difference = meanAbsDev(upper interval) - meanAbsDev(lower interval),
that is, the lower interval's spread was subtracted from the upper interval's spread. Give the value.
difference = 2.2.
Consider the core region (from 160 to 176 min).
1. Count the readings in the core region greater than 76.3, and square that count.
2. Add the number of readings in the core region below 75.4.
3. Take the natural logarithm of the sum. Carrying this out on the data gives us 3.89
